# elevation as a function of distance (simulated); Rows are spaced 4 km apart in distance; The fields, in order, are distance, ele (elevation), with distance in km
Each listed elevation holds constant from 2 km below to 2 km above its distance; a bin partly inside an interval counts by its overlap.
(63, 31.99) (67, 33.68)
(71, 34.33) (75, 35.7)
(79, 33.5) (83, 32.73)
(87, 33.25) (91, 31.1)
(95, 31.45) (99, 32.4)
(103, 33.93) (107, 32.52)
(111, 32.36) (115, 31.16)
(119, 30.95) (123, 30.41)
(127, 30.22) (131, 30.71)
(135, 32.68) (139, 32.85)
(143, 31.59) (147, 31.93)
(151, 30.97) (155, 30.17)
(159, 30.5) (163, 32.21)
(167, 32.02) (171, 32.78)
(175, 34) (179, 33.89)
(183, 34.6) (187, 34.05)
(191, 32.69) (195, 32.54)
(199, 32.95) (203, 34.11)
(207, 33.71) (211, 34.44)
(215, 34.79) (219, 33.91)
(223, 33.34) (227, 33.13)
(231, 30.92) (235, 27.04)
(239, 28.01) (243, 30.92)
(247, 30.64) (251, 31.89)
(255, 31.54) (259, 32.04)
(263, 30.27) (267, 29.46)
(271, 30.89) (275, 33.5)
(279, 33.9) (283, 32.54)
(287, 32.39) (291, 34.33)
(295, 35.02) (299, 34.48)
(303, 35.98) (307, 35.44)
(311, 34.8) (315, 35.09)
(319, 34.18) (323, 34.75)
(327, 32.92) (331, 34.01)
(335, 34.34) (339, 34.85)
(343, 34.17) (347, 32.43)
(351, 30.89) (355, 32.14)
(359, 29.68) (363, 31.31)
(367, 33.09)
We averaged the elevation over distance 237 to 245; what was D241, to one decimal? 29.5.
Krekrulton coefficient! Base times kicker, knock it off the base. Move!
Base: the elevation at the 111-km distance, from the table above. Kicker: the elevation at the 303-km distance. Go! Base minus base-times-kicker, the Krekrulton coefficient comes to -1132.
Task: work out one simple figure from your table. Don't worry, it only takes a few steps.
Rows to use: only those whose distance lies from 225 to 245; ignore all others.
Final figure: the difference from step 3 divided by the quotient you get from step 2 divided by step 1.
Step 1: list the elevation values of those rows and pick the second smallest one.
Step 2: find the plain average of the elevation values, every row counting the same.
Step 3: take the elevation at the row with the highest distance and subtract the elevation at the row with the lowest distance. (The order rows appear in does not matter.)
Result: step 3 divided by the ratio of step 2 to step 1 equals -2.1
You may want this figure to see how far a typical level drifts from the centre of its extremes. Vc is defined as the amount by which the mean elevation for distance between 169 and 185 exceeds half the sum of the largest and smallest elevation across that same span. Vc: 0.13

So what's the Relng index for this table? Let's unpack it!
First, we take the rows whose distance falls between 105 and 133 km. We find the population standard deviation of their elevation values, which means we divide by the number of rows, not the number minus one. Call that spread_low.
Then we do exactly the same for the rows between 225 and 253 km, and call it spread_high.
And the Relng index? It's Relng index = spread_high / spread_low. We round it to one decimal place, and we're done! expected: 2.3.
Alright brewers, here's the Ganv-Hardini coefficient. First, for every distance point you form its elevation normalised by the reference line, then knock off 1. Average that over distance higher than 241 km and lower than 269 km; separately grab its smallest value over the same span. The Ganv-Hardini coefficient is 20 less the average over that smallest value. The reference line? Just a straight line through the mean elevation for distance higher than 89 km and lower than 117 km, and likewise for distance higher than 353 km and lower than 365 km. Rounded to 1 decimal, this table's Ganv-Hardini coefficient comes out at 19.7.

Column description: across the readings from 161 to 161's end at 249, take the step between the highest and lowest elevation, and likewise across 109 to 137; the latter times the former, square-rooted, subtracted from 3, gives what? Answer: -1.37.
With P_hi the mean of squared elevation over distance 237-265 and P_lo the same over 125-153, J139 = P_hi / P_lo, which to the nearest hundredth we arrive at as 0.95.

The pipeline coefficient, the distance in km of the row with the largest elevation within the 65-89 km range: 75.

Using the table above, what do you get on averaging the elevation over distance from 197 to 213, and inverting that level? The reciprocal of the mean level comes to 0.0296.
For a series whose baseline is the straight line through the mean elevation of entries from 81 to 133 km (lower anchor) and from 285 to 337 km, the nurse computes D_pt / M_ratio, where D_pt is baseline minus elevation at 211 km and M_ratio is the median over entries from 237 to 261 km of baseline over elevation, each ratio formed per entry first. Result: -1.2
